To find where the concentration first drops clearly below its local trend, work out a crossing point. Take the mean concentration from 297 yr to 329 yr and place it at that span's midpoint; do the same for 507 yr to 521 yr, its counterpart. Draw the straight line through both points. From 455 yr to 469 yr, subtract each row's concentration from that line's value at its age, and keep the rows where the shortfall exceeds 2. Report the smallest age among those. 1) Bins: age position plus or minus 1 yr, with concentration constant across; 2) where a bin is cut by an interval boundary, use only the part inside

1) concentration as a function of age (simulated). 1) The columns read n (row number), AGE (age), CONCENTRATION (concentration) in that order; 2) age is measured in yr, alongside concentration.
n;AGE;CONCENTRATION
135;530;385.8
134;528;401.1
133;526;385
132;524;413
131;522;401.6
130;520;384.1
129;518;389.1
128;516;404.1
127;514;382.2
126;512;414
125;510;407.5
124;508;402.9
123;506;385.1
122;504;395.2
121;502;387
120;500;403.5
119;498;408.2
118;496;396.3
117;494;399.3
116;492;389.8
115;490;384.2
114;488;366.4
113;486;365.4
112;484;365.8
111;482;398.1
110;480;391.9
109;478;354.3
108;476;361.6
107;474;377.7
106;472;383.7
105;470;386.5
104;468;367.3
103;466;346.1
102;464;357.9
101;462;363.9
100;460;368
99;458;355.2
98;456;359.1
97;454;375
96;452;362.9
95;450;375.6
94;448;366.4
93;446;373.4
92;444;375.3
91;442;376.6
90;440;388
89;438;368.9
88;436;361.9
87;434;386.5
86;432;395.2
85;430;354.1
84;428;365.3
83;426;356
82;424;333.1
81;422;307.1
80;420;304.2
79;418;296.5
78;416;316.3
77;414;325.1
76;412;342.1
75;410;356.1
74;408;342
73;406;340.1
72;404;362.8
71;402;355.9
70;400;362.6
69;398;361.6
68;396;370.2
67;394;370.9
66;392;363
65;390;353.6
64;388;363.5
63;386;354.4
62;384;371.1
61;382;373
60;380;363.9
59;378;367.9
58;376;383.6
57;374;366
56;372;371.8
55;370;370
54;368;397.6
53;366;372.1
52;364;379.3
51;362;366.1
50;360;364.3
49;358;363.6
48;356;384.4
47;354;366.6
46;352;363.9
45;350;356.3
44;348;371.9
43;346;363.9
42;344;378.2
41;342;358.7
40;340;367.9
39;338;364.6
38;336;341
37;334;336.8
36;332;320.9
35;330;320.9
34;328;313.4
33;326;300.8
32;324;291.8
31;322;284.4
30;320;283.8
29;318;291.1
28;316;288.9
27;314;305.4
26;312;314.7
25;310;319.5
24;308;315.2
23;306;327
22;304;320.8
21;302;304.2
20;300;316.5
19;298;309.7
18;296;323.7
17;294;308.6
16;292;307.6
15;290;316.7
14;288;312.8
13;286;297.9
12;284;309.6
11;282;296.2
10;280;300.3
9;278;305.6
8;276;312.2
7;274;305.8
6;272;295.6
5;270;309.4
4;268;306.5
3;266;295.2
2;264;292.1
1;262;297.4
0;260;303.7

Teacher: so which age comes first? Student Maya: 456 yr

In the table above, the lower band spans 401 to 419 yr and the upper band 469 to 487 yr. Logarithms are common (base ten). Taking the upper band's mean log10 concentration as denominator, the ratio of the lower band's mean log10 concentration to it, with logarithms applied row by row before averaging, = 0.98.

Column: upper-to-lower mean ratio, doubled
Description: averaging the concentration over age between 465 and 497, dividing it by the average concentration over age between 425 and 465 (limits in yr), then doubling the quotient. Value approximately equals 2.04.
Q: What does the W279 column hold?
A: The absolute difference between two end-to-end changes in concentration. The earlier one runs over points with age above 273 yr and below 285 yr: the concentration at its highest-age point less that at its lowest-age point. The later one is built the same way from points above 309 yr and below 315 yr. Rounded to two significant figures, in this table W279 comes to 18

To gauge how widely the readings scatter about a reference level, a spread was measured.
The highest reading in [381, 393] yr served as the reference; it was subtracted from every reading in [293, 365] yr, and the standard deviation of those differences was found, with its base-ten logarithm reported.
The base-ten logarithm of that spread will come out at 1.49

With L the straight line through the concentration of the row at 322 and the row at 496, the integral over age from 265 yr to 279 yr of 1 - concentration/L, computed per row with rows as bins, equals -2.9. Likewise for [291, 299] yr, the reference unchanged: -1.4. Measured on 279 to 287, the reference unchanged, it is -1.3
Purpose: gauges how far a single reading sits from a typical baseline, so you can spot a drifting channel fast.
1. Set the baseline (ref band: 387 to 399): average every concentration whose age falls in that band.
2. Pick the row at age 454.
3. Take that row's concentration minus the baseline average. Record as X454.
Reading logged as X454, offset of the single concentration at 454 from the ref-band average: 11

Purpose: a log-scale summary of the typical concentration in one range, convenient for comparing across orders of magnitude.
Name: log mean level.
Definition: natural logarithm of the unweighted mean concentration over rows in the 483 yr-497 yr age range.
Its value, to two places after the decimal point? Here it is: 5.94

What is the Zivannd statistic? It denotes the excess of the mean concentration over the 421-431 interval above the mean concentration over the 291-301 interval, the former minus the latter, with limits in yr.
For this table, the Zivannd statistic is 30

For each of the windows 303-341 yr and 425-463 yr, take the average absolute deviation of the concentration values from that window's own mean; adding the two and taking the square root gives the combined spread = 5.2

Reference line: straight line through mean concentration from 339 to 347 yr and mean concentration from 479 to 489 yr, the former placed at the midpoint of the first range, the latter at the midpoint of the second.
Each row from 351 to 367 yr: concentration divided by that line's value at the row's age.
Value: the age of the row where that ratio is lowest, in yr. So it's 358 yr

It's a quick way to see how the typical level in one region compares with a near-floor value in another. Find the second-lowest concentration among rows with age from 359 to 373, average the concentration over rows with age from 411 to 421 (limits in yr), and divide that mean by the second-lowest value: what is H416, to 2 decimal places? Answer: 0.87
